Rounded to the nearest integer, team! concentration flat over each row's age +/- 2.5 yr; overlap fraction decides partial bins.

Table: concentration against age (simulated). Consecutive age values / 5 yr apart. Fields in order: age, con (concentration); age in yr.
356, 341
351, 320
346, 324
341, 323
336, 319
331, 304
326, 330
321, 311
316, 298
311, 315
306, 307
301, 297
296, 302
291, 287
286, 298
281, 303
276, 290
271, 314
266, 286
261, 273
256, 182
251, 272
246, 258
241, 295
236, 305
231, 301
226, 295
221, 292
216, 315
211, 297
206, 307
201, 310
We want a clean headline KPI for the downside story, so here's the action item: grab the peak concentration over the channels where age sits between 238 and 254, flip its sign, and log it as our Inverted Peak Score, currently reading -295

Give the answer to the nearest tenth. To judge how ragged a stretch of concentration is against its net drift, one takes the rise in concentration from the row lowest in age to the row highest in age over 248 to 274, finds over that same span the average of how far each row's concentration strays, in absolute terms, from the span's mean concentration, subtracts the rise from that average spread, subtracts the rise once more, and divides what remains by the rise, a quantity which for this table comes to -1.2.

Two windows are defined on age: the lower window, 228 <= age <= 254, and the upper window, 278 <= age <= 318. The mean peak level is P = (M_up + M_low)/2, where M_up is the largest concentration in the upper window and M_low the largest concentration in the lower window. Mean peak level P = 310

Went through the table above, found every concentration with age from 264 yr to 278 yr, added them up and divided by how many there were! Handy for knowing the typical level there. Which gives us 297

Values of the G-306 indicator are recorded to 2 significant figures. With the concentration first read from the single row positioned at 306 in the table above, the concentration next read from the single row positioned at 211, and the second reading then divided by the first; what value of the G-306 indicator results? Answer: 0.97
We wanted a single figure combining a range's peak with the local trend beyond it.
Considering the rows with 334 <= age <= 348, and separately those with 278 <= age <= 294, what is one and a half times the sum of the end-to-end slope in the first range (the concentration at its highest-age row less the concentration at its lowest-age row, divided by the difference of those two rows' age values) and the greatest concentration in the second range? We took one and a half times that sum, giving 455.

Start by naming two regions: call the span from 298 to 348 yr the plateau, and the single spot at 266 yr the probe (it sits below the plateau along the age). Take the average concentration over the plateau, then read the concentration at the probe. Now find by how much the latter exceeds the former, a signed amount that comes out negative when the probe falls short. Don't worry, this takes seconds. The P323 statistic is -27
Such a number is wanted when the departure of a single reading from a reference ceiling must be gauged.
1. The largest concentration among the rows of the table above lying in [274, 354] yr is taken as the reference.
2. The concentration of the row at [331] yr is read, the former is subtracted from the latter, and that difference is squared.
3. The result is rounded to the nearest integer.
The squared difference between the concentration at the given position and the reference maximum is 676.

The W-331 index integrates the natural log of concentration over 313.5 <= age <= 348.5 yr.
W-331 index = 201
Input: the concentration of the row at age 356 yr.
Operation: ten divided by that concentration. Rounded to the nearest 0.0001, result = 0.0293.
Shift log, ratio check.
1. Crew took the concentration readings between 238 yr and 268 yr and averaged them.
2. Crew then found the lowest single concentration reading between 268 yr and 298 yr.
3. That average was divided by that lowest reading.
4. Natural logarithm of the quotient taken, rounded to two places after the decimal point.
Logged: -0.09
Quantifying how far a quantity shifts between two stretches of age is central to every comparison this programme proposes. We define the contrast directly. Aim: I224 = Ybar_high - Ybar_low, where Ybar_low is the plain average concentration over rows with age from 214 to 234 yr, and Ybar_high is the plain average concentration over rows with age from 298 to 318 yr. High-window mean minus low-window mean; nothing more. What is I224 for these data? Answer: 4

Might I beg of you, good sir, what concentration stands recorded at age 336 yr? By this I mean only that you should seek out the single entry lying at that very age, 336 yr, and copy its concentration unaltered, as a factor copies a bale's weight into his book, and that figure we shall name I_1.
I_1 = 319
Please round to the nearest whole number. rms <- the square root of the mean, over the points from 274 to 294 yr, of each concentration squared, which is 295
